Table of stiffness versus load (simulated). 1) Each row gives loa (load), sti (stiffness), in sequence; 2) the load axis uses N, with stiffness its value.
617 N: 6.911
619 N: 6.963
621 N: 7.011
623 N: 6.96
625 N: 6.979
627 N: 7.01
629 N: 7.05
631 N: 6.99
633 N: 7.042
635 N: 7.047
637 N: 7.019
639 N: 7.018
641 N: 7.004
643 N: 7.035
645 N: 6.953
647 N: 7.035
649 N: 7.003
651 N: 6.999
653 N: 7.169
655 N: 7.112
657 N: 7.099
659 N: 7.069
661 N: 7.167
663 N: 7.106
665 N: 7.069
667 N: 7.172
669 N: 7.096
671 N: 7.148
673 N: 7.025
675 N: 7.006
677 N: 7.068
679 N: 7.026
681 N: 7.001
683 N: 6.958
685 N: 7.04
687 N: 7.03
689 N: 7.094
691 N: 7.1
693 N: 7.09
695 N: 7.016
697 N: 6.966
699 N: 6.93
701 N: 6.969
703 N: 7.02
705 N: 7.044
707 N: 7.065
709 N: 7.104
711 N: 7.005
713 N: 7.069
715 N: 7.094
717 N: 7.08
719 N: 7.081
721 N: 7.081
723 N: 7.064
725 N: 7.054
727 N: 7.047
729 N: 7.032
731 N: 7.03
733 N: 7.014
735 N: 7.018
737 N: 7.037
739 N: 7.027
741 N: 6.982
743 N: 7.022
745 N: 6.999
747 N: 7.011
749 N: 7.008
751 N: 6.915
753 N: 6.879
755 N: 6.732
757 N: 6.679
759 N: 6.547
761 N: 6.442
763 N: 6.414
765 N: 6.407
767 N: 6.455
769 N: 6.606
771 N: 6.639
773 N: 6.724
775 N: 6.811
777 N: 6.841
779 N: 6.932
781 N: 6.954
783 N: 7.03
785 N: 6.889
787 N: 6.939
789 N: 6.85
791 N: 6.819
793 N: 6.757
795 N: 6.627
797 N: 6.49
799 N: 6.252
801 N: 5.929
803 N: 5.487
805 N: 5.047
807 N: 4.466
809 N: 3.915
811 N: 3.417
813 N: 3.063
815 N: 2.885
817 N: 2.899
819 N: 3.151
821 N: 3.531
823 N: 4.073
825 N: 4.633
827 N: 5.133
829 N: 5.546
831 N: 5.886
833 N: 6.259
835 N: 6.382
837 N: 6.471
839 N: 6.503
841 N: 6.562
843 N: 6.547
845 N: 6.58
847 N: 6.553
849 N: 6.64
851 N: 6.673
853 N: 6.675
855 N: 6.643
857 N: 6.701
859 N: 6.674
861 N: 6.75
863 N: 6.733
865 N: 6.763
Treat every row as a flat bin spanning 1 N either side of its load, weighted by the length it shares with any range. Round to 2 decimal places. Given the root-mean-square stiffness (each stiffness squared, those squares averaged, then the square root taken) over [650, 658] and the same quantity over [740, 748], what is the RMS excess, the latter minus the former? -0.09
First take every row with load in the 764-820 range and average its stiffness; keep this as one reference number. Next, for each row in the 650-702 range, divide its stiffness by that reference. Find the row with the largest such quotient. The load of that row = 667 N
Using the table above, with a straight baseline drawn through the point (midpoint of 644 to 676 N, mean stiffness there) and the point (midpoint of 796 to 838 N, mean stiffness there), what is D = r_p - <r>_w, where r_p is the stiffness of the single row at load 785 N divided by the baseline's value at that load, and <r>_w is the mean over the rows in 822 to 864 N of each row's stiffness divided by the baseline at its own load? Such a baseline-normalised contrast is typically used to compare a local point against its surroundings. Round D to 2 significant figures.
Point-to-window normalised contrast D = -0.10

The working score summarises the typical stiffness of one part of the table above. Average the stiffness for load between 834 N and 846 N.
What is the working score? 6.5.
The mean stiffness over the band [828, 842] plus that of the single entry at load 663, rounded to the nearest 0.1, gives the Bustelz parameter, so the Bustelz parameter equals 13.3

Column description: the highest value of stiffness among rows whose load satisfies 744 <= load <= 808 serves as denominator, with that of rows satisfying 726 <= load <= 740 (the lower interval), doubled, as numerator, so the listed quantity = 2.00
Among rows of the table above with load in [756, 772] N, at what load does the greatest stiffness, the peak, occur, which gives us 757 N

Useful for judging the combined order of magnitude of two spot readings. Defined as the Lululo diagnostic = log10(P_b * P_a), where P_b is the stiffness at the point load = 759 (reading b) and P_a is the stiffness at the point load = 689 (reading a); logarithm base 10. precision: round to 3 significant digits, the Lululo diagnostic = 1.67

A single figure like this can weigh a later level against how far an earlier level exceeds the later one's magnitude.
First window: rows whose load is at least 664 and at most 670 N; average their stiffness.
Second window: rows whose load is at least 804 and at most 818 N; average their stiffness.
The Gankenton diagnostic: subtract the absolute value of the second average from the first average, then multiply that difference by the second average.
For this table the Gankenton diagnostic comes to 13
